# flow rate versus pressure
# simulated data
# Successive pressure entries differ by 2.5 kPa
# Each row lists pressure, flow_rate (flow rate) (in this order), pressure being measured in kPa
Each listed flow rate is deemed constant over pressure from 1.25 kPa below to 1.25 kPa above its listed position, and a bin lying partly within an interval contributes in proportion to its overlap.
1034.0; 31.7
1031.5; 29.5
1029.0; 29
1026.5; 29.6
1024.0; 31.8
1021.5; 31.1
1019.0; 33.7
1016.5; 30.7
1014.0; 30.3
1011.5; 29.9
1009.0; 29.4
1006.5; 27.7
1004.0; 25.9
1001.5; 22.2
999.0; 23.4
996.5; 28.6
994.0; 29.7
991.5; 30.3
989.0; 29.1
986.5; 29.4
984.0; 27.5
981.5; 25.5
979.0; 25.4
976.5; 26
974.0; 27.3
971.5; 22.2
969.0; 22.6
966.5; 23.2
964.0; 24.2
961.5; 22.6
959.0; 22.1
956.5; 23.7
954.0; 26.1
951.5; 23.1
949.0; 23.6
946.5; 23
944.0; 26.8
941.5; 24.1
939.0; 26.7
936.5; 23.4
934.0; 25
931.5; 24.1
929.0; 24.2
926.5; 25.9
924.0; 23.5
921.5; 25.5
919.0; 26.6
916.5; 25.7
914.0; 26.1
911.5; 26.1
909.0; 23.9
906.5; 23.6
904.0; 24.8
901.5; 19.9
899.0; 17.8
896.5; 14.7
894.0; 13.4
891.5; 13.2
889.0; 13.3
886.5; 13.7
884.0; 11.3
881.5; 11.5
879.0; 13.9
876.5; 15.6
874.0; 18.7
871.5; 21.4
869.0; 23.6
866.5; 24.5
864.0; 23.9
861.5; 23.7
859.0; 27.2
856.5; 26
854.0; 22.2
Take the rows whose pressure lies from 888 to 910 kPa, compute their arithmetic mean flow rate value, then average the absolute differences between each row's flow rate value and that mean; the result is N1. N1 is 4.2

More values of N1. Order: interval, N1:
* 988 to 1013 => 2.3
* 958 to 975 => 1.3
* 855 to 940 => 4.6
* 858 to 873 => 1.2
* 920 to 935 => 0.8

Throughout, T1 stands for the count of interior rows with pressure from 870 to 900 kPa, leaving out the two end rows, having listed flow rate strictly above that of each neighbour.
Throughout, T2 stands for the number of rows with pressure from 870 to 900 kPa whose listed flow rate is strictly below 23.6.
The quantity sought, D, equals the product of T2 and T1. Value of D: 12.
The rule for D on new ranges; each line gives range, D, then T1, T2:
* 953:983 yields 10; 2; 5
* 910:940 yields 6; 3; 2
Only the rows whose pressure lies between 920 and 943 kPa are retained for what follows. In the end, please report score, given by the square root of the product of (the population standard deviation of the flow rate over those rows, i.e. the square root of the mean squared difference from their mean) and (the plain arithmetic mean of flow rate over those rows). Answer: 5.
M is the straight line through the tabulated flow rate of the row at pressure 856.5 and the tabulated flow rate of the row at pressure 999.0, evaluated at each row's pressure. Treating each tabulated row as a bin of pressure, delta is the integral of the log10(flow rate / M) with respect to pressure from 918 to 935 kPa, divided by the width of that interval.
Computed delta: 0.00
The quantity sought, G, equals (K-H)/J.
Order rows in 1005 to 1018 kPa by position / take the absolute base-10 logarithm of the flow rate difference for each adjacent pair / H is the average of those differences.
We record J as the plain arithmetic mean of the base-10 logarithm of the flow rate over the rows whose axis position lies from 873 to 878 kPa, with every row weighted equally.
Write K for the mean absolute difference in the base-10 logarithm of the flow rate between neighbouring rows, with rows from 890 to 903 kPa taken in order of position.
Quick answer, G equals 0.03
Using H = 0.011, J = 1.23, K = 0.045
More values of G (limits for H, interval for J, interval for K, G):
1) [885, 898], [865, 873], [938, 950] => 0.02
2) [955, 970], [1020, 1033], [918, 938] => 0.00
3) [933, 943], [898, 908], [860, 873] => -0.02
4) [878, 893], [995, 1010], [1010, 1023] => -0.01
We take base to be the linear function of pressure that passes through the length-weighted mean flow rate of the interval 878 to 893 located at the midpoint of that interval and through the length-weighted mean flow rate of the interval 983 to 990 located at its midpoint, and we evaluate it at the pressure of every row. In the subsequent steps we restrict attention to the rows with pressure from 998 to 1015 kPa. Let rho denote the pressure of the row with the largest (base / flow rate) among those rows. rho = 1001.5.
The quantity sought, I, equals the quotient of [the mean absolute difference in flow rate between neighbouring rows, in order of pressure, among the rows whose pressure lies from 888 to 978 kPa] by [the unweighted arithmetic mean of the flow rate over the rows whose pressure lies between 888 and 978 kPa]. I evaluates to 0.071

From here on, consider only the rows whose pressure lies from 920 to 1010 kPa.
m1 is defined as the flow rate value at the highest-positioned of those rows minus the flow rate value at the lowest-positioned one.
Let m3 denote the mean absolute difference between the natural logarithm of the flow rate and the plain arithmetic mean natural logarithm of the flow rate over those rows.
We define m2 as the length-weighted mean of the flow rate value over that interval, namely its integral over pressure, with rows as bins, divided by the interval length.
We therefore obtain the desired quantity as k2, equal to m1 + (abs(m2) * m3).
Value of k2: 6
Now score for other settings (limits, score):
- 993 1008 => 8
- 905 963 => 6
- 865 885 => 9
